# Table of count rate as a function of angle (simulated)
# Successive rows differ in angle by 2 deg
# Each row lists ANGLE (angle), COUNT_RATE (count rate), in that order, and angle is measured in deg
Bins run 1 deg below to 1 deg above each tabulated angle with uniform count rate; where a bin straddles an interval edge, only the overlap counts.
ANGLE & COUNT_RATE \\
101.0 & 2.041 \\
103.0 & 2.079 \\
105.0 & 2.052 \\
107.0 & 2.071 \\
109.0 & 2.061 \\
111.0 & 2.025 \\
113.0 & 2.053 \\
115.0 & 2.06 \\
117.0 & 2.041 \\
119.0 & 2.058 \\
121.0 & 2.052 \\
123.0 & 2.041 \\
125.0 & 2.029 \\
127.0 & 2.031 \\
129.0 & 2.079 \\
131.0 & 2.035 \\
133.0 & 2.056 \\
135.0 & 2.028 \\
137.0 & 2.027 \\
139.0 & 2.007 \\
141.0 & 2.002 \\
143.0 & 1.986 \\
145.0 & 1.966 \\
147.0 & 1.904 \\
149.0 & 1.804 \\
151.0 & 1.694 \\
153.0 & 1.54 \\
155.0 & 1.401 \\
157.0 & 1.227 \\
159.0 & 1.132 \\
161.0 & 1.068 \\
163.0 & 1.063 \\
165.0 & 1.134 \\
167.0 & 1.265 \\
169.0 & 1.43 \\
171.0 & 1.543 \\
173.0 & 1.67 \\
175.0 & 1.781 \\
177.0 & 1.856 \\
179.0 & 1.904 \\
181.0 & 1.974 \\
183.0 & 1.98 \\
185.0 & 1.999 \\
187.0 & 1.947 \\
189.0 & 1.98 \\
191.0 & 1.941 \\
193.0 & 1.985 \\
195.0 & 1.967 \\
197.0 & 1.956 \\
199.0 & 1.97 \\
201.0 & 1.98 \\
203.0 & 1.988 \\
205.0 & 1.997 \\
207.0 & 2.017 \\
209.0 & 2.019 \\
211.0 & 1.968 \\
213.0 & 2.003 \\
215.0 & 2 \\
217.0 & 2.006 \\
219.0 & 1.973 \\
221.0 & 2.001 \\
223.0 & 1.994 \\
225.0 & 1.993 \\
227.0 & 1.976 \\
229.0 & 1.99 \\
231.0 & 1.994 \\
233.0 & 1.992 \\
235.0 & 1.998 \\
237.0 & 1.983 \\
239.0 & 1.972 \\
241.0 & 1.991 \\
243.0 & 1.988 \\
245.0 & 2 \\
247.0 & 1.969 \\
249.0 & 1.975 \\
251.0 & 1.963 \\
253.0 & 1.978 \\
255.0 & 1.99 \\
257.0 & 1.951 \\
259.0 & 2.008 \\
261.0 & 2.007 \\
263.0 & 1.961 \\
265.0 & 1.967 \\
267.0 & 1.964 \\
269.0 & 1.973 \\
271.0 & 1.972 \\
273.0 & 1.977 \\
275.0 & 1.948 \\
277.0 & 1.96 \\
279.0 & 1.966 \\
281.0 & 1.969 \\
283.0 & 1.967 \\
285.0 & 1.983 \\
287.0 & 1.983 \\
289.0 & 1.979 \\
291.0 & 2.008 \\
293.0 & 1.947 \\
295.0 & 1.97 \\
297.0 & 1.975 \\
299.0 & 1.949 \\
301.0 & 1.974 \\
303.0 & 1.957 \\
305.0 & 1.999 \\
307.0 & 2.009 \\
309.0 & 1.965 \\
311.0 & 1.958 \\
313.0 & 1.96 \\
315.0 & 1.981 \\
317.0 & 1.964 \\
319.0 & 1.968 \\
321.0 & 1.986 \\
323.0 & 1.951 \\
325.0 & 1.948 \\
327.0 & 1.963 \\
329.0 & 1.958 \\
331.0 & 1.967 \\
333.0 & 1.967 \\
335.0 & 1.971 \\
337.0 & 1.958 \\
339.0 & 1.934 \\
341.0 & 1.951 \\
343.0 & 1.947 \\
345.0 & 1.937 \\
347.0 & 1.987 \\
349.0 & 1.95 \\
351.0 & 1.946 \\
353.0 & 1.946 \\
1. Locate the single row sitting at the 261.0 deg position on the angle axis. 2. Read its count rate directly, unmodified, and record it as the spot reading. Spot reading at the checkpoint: 2.007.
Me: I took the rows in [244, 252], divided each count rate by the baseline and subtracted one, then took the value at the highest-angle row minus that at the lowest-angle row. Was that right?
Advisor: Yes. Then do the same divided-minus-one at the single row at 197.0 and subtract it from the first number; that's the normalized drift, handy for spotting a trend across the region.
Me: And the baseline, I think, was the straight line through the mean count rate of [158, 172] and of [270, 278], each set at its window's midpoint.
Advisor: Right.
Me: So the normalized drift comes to -0.40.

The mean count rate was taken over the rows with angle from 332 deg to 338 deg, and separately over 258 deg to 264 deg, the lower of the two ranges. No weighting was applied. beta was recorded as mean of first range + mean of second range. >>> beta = 3.96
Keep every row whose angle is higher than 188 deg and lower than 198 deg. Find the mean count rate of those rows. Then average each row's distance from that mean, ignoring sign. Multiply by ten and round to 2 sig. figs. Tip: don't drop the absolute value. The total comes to 0.14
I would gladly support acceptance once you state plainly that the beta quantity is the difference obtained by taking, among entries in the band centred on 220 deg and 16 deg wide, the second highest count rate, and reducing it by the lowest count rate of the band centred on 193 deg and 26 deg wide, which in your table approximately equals 0.1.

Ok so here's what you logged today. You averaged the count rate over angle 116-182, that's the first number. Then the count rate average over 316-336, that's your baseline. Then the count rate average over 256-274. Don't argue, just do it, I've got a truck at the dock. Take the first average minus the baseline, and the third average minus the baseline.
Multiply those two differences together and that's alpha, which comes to -0.0024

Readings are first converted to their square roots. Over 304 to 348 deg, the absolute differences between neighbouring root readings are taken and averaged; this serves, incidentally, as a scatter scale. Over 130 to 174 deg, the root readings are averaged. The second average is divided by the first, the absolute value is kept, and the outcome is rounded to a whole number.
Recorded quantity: 240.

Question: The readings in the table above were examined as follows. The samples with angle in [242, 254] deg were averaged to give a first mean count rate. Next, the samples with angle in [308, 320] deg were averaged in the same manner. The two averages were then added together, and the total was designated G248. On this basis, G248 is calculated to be 3.94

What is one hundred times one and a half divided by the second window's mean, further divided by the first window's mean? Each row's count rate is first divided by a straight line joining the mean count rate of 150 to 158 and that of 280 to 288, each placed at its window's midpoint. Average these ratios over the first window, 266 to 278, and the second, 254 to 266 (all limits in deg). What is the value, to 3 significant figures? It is 140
